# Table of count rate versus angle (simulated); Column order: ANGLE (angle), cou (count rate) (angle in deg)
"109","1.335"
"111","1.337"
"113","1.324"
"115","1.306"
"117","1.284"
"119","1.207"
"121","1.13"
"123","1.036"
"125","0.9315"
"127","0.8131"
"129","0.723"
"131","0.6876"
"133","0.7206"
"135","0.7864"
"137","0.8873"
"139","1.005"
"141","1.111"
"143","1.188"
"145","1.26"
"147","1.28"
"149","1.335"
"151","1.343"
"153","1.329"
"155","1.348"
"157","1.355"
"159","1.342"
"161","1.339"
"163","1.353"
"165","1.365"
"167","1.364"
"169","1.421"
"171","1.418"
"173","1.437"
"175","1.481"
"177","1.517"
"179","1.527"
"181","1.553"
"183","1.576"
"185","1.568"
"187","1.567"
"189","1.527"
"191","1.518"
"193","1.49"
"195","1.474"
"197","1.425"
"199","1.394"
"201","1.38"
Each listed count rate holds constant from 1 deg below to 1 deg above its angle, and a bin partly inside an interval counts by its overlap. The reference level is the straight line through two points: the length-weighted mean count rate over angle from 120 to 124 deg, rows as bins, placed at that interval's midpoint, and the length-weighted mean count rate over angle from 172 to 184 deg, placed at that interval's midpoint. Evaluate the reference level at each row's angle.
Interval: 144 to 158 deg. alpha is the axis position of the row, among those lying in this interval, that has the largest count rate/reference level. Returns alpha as 149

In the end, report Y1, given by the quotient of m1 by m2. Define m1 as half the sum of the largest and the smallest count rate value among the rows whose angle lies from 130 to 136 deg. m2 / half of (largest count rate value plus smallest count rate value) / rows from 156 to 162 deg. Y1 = 0.5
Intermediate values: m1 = 0.74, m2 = 1.35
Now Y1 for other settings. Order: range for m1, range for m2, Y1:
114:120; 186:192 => 0.8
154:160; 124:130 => 1.6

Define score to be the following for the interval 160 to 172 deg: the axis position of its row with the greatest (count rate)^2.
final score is 169 deg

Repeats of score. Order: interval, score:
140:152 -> 151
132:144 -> 143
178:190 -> 183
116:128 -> 117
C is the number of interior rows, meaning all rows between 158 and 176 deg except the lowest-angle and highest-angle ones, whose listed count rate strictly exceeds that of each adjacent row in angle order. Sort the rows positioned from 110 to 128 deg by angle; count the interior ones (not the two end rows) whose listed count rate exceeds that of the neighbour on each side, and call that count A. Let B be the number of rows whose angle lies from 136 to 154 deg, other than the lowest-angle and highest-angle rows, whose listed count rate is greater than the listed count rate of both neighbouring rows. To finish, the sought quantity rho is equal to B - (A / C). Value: 1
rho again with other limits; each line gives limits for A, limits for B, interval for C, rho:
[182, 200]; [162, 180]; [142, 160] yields 2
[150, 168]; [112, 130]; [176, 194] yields -2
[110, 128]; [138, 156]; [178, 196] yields 1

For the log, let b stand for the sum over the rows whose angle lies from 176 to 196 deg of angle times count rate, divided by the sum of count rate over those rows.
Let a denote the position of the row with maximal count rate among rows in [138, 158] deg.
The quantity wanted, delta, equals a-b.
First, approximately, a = 157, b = 185.9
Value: -28.9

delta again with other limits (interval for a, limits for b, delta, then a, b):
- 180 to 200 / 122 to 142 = 50.8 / 183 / 132.2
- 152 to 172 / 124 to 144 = 34.3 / 169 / 134.7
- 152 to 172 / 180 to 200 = -20.8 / 169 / 189.8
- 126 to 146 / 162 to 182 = -27.3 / 145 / 172.3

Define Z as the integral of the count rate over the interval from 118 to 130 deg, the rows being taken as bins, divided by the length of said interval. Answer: 0.97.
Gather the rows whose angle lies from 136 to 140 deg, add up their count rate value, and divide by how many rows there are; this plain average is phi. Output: 0.95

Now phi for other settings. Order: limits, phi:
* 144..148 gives 1.27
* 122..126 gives 0.98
